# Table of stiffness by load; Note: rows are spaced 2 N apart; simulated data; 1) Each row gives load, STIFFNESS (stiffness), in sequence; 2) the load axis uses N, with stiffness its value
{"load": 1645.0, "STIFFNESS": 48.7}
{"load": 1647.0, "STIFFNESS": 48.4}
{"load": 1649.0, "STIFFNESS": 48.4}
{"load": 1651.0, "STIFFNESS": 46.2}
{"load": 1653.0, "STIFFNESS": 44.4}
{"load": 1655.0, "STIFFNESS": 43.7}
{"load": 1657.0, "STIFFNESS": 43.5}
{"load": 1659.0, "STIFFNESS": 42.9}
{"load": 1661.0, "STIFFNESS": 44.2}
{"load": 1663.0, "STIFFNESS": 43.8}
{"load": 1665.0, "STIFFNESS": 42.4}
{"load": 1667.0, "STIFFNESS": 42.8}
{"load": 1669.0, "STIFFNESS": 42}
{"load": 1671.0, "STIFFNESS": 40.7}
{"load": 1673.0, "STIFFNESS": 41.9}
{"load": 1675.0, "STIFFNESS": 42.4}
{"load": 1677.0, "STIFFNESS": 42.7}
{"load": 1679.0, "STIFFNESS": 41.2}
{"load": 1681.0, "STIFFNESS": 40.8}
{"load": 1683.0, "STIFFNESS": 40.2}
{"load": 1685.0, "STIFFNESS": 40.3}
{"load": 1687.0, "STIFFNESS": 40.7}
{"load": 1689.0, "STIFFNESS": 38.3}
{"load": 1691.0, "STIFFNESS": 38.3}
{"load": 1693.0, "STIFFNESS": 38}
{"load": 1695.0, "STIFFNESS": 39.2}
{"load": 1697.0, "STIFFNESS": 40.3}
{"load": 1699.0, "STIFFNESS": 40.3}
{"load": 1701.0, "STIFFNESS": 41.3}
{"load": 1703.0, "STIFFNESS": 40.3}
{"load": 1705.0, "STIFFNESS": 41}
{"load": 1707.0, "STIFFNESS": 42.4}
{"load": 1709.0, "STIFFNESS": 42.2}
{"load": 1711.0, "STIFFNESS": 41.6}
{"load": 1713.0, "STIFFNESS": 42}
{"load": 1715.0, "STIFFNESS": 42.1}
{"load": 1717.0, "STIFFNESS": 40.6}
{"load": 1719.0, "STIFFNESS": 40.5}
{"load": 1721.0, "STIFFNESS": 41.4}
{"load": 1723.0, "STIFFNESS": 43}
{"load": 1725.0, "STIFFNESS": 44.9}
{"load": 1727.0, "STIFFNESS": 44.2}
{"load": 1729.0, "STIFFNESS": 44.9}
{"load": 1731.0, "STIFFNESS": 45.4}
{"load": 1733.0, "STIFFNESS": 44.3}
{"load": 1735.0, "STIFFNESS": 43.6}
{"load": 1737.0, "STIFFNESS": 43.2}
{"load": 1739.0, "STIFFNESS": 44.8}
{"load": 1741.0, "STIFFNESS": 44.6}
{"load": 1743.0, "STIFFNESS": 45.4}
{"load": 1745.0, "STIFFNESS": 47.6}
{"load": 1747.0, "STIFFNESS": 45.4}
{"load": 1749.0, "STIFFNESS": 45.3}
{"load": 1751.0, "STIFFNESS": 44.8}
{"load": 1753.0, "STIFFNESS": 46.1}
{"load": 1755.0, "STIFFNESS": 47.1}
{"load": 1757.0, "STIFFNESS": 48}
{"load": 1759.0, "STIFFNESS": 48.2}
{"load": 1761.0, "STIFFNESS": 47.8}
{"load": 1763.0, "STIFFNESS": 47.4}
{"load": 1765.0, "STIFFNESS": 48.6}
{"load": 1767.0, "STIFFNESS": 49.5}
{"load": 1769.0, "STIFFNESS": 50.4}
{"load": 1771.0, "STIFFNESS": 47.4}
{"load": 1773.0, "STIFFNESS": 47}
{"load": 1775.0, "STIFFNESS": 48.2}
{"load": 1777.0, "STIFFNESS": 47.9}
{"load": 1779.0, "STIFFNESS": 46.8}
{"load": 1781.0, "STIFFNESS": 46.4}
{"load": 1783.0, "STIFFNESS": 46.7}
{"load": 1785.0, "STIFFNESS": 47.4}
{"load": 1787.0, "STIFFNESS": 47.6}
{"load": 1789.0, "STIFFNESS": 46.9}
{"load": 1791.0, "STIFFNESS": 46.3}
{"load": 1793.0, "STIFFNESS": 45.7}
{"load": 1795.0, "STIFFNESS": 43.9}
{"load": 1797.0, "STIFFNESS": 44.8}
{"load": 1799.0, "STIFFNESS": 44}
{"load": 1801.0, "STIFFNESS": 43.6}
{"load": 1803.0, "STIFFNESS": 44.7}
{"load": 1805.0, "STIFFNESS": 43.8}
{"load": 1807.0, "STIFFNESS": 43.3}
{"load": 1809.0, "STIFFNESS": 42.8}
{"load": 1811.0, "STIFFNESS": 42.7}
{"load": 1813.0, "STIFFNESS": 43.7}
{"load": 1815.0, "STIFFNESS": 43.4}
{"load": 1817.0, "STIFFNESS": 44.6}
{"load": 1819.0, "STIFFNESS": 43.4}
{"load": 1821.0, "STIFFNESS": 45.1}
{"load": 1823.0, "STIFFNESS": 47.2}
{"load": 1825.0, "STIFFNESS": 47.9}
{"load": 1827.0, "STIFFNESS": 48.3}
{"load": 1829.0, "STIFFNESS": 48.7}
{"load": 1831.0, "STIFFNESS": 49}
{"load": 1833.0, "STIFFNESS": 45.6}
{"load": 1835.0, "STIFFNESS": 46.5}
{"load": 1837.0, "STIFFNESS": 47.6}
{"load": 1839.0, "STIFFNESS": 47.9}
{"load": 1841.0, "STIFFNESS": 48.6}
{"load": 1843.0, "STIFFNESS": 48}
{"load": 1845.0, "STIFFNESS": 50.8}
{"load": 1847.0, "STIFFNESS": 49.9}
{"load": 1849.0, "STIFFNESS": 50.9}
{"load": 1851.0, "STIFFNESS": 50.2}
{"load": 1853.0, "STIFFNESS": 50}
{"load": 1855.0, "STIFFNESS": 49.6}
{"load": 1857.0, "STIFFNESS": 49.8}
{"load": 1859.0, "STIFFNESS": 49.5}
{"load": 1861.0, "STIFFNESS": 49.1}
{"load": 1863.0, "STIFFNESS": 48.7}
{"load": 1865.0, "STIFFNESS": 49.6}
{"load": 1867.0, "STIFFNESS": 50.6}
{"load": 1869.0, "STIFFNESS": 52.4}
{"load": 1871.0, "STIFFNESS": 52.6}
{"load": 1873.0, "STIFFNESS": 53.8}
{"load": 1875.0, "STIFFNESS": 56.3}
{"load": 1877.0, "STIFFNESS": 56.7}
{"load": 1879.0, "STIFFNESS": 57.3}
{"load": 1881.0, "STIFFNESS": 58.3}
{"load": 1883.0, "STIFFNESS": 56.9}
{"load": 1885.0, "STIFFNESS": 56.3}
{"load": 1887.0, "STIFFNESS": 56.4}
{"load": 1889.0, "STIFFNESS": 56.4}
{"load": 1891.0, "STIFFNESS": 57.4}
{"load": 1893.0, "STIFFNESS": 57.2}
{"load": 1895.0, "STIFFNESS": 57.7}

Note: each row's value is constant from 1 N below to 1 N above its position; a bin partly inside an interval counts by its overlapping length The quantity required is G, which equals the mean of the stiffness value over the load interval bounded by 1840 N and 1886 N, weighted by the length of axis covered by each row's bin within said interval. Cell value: 52.0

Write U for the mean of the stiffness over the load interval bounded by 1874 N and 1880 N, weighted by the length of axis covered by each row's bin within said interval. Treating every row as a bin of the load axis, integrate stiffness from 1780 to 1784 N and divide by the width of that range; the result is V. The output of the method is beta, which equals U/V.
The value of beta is 1.22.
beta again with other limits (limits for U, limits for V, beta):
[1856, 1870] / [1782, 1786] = 1.06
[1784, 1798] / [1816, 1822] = 1.04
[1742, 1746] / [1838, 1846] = 0.95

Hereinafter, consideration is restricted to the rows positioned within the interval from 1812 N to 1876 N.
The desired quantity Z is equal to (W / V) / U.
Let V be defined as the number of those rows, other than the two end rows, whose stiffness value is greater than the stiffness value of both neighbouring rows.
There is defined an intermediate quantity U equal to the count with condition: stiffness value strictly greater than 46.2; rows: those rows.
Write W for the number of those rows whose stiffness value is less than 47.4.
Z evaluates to 0.05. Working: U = 26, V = 6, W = 8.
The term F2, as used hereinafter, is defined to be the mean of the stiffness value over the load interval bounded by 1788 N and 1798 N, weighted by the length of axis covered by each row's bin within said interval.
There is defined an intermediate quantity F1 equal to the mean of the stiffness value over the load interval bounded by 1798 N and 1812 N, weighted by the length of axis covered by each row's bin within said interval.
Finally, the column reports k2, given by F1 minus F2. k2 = -2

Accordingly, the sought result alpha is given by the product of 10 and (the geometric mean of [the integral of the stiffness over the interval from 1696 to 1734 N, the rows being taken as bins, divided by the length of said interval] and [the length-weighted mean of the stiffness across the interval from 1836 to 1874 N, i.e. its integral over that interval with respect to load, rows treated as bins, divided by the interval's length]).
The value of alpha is 460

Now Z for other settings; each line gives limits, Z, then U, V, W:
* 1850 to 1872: 0.00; 11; 1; 0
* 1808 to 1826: 2.00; 2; 2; 8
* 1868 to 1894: 0.00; 13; 2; 0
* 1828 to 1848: 0.07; 9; 3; 2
